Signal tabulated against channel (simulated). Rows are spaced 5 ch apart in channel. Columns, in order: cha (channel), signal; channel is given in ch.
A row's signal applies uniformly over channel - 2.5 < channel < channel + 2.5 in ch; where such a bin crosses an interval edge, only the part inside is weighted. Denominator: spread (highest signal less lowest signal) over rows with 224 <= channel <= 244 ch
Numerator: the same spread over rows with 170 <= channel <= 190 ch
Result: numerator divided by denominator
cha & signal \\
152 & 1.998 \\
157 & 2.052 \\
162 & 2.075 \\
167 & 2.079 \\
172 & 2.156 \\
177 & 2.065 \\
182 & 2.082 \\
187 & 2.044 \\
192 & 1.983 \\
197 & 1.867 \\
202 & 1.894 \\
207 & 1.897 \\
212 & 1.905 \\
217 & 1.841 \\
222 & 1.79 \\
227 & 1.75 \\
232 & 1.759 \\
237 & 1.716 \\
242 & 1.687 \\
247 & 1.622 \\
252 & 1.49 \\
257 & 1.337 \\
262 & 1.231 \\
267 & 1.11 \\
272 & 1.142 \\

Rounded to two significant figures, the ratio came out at 1.6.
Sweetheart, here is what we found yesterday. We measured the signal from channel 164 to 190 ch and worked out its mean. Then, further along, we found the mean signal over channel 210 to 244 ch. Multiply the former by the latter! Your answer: 3.7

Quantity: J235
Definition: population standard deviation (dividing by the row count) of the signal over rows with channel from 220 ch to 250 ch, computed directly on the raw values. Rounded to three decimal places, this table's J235 0.055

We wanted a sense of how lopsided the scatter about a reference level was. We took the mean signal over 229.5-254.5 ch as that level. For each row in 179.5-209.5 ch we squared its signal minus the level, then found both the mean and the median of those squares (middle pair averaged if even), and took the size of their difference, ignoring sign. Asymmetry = 0.017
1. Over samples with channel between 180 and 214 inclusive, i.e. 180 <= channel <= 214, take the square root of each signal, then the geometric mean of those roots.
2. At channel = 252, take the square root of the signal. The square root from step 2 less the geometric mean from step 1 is -0.18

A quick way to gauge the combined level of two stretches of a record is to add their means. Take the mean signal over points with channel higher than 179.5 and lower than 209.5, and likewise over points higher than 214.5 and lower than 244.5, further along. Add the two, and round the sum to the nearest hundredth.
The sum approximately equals 3.72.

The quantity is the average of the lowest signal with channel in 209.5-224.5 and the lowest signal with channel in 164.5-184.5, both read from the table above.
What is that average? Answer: 1.93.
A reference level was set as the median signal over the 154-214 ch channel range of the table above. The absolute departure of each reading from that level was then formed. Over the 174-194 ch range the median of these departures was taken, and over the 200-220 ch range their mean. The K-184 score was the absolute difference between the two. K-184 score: 0.14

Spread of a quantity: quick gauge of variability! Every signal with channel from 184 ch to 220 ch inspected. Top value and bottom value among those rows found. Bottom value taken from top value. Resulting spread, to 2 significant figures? 0.20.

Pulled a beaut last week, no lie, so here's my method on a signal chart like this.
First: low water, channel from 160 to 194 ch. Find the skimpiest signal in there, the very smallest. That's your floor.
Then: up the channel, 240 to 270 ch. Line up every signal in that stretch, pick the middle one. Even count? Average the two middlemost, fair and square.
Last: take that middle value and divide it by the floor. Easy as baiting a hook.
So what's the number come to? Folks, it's 0.71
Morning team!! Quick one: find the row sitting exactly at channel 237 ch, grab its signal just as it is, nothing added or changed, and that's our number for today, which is 1.716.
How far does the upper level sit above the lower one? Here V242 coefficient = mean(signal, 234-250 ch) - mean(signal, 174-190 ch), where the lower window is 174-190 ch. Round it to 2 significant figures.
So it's -0.39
